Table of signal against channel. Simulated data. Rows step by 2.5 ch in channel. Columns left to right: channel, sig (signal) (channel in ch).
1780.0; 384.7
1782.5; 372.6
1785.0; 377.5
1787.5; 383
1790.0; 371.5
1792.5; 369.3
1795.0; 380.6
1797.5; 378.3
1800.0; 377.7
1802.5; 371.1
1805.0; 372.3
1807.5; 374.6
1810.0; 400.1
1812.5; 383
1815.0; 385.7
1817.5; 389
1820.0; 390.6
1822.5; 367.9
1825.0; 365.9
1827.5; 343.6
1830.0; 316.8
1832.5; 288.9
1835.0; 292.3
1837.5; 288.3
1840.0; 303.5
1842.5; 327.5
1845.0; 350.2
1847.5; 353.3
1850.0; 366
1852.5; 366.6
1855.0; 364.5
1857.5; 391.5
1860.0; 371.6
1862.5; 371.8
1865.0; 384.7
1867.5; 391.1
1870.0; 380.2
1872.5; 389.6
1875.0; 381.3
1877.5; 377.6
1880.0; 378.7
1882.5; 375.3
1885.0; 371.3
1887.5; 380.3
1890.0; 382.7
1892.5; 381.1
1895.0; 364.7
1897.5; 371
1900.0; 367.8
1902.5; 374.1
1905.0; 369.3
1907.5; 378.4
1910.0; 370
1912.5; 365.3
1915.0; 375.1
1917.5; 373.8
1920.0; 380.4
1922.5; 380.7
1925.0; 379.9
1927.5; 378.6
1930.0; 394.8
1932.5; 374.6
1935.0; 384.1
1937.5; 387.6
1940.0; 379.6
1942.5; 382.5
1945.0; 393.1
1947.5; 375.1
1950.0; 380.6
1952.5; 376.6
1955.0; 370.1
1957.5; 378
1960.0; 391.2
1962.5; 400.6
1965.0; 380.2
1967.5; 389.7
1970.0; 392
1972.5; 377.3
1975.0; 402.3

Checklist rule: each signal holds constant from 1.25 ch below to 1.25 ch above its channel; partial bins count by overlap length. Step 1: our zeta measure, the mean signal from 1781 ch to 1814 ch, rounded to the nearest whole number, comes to 378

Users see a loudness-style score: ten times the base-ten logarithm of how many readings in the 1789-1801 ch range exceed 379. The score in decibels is 0.0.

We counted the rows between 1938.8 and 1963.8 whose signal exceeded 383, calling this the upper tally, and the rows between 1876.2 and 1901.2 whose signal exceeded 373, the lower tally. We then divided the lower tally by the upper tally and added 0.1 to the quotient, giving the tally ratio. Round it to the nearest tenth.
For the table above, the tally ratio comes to 2.1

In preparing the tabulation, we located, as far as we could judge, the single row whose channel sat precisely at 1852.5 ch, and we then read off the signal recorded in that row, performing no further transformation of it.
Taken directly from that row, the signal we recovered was 366.6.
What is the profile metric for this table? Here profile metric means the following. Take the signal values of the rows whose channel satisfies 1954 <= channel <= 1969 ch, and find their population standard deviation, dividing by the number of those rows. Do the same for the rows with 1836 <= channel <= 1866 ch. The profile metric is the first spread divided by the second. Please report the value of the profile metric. 0.3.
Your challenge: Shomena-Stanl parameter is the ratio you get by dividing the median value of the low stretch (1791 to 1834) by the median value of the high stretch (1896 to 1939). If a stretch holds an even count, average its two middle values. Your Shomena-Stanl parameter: 1.00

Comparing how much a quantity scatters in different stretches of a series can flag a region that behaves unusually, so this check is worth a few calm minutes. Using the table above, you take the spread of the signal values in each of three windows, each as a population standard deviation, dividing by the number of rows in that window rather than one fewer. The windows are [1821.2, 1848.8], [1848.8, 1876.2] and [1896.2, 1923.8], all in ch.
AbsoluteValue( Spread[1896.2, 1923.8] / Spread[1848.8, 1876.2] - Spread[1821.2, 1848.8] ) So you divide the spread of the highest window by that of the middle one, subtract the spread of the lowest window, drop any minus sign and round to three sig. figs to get 28.9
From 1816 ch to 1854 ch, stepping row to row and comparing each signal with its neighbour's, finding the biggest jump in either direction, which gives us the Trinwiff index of 28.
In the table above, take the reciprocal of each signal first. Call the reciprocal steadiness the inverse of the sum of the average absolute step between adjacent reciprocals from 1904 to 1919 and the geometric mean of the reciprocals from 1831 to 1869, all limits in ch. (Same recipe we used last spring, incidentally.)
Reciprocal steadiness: 340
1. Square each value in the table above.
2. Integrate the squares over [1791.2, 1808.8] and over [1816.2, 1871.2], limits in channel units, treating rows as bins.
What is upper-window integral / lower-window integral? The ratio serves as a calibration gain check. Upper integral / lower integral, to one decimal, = 2.8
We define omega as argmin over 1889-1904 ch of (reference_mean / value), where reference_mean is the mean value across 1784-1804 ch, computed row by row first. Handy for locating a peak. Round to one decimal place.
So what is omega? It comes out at 1890.0 ch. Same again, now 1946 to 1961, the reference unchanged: 1960.0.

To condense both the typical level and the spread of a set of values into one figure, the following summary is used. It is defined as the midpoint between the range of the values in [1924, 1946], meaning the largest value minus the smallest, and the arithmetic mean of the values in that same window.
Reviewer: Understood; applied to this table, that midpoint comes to 202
